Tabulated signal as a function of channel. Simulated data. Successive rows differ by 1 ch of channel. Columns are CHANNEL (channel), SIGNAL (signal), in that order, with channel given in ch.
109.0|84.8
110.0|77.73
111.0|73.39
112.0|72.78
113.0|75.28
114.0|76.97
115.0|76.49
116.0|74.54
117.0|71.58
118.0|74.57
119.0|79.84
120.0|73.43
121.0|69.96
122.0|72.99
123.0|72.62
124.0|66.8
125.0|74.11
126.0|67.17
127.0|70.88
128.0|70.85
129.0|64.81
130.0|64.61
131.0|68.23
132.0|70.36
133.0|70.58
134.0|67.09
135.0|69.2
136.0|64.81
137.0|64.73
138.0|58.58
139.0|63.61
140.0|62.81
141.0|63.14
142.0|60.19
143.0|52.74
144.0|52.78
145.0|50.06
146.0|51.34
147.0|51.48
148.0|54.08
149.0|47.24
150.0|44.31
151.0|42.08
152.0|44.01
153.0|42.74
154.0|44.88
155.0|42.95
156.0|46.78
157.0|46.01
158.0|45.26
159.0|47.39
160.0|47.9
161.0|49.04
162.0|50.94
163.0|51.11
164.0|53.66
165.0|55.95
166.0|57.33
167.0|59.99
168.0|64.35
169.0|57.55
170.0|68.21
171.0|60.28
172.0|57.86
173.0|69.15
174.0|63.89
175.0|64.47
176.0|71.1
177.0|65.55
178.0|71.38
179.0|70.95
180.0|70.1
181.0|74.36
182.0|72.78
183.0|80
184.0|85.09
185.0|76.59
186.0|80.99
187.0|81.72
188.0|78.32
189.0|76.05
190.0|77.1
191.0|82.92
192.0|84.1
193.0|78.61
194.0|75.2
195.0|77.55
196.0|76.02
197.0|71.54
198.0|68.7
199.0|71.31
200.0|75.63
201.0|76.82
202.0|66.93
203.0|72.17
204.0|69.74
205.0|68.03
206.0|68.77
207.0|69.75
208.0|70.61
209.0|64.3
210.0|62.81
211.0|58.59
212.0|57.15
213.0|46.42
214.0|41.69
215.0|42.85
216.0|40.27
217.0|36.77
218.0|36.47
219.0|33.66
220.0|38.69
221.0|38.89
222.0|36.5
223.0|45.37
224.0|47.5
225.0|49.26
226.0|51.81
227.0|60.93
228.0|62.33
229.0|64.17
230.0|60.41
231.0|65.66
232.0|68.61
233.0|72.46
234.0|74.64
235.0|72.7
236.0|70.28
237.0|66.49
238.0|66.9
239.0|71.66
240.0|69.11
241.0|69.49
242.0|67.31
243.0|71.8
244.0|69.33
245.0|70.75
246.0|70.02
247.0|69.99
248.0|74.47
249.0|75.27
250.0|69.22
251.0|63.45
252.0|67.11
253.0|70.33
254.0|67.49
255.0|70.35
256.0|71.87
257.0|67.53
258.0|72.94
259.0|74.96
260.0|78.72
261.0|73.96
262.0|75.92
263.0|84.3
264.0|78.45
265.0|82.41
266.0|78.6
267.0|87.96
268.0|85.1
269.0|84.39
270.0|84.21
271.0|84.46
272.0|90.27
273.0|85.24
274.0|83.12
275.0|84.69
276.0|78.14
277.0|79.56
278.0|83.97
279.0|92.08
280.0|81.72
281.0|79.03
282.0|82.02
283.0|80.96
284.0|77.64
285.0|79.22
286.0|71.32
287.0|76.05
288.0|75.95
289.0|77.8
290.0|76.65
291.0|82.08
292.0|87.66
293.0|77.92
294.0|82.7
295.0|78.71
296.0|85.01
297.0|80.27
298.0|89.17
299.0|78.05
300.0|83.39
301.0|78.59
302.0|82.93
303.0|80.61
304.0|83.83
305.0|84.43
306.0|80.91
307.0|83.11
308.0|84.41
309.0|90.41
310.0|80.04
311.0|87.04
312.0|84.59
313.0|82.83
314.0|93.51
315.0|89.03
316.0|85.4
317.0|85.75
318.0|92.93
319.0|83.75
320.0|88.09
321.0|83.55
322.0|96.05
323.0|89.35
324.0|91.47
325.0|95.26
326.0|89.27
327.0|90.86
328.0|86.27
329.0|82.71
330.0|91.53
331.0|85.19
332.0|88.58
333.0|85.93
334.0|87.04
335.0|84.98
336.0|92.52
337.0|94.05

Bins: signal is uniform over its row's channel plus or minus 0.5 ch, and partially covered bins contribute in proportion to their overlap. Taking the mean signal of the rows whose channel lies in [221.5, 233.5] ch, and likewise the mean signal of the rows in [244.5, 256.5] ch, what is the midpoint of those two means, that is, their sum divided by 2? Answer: 64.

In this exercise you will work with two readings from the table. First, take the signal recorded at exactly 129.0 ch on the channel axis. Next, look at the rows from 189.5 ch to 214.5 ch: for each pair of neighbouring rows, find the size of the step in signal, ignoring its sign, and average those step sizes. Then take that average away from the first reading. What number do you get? 61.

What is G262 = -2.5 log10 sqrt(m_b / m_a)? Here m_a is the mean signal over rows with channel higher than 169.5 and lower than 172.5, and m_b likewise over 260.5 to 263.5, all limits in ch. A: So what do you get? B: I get -0.12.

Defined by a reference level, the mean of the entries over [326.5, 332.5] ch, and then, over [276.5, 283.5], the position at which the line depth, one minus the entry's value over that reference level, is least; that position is 279.0 ch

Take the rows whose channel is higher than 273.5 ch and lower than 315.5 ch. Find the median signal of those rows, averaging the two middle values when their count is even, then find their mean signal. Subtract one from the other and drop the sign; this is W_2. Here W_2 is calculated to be 0.1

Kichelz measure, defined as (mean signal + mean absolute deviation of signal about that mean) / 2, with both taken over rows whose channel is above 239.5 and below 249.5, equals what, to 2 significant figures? 36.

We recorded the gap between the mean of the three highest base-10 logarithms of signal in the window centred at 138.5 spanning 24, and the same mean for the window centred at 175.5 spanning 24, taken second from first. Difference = -0.067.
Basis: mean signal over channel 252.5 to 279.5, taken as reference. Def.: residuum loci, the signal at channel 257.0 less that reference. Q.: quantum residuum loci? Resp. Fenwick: -12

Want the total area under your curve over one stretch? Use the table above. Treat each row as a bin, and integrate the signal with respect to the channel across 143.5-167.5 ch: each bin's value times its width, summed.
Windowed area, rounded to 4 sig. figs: 1179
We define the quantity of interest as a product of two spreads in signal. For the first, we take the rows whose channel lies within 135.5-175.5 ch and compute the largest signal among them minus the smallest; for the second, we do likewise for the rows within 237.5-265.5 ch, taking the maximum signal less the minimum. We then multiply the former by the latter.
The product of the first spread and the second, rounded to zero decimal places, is 564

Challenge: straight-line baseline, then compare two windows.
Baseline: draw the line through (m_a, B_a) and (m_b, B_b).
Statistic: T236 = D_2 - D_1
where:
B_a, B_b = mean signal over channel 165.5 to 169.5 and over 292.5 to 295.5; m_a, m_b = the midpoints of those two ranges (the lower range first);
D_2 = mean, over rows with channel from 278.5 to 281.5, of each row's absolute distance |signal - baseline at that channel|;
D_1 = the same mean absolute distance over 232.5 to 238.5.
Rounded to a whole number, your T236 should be 4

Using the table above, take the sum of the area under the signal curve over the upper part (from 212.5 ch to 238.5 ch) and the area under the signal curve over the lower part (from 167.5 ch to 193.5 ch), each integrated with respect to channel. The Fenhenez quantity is 3275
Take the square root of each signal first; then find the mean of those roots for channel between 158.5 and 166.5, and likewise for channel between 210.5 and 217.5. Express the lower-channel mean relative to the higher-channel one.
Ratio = 1.06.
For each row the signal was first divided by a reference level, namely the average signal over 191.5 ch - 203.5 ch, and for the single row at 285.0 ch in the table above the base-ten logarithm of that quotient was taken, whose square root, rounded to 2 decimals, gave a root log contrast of 0.16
